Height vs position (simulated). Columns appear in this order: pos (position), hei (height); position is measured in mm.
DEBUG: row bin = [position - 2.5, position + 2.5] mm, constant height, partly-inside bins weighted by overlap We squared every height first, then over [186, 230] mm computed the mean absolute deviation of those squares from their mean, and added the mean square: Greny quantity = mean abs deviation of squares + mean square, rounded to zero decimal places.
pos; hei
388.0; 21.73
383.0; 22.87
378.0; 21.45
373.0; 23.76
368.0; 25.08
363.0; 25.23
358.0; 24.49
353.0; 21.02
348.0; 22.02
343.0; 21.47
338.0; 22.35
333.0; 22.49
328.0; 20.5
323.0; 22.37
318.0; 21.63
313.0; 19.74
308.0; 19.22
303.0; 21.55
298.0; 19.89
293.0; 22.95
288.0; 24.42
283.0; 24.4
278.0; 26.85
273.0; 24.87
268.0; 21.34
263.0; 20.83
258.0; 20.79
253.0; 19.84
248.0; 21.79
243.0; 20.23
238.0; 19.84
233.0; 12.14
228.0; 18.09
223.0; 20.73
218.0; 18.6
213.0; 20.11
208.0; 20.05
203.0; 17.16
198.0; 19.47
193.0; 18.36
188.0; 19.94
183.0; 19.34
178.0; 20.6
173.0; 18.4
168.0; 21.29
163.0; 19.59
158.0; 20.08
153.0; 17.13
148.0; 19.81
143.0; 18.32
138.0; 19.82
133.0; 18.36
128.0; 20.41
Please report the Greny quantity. 406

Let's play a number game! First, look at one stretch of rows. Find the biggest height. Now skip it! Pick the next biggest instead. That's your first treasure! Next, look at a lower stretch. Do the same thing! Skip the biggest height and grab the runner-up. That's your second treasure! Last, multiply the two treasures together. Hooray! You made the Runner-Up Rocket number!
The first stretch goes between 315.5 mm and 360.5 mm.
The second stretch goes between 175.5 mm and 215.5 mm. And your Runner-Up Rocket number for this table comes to 452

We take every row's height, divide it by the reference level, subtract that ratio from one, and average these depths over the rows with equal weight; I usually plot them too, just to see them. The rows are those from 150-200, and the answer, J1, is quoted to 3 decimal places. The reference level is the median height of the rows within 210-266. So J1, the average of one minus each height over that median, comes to 0.034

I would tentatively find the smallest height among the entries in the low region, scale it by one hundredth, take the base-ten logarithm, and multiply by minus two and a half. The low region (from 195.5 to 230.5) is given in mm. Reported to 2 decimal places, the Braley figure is 1.91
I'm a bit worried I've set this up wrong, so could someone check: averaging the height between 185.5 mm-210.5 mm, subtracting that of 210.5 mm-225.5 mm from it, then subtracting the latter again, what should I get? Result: -21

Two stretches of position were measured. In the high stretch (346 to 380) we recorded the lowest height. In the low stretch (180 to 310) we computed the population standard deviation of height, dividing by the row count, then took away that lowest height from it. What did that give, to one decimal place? -18.2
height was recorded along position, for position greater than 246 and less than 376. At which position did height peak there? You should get 278.0 mm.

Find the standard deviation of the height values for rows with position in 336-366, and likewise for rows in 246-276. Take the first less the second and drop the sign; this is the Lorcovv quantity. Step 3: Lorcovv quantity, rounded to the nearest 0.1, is 0.0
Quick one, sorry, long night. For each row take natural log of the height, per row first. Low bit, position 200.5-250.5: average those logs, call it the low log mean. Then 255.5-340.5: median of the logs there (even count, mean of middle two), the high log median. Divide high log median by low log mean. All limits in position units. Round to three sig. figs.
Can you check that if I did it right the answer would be 1.05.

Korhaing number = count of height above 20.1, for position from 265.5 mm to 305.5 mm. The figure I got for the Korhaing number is 7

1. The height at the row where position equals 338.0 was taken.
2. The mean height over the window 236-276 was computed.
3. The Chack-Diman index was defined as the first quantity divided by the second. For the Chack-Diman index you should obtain 1.05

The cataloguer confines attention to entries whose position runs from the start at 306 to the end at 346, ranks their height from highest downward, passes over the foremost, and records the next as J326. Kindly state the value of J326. 22.37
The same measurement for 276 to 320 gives 24.42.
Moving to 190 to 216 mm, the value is 20.05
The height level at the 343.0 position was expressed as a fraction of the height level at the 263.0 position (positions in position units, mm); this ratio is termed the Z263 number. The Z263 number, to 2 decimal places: 1.03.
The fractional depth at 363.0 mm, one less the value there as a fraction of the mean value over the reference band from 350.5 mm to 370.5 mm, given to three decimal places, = -0.053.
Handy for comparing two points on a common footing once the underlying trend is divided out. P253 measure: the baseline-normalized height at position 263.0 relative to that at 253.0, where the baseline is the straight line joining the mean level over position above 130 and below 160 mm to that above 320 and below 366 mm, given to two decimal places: 1.04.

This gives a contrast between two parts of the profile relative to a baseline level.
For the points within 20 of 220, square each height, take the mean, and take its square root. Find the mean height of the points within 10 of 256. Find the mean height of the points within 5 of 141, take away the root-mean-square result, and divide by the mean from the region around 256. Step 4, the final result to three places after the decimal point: 0.026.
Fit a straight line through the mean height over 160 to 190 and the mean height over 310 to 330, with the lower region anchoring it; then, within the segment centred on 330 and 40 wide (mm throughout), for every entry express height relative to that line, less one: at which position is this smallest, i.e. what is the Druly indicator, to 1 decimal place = 313.0 mm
